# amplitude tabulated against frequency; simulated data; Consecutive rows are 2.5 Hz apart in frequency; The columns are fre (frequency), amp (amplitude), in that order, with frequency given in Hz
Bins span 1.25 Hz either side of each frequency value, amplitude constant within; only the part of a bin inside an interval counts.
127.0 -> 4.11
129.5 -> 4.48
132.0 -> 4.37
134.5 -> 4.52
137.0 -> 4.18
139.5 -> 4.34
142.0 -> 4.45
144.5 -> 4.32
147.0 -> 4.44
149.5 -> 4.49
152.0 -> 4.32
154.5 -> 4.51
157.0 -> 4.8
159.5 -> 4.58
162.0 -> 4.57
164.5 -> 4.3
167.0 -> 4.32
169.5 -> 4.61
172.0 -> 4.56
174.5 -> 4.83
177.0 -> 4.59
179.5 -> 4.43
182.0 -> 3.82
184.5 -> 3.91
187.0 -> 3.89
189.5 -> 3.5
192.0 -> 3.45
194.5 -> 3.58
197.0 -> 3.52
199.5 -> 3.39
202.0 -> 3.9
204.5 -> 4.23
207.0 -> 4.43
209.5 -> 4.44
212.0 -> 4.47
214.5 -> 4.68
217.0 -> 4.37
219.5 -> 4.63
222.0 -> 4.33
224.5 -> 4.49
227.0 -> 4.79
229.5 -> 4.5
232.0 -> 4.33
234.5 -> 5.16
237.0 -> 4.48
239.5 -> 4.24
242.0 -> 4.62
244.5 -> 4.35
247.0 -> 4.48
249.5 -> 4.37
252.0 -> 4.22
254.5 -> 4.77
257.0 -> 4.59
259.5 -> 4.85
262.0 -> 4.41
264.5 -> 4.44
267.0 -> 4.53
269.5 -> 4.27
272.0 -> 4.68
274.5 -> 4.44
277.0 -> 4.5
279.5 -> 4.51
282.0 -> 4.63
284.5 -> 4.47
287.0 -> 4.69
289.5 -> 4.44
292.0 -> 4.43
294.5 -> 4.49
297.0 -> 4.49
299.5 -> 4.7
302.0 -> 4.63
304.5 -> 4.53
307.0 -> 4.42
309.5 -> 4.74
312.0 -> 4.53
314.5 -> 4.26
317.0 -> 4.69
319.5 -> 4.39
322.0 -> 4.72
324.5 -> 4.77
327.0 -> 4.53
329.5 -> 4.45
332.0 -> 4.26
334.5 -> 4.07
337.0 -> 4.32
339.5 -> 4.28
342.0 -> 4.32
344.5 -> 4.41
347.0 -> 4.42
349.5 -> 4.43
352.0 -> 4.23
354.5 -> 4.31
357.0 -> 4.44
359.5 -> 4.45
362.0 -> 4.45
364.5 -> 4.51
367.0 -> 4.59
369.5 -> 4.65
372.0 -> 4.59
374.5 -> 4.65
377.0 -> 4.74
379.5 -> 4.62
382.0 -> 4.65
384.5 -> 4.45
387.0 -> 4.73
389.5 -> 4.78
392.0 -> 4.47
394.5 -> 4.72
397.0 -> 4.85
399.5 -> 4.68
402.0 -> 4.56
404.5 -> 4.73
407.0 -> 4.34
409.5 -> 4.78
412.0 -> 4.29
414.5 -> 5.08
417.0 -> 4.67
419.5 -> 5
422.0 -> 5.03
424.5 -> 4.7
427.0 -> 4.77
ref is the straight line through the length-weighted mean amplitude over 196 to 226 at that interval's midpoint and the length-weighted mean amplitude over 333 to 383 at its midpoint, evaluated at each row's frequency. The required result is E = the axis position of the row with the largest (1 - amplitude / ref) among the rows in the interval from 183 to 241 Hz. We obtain 199.5 Hz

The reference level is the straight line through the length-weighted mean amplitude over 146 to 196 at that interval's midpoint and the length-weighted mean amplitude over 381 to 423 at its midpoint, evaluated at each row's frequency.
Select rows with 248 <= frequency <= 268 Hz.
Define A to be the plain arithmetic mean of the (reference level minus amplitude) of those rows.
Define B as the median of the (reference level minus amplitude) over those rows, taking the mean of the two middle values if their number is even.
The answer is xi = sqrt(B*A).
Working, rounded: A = -0.09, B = -0.04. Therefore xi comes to 0.06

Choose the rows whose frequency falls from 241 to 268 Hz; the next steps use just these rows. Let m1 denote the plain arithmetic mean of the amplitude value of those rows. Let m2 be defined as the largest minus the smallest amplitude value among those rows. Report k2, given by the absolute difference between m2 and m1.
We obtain 3.9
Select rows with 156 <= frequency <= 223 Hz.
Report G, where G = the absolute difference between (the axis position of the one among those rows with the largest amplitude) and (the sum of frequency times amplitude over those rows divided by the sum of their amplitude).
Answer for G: 14.6 Hz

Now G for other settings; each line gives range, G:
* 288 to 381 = 10.0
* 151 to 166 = 1.2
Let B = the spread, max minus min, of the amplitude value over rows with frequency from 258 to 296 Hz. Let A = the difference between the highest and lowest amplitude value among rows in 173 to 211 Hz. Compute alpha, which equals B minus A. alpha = -0.9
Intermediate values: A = 1.44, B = 0.58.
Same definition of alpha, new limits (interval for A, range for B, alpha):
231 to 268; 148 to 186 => 0.1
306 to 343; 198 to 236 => 1.1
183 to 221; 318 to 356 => -0.6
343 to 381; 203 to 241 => 0.4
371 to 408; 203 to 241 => 0.4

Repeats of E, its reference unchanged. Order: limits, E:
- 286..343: 334.5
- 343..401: 352.0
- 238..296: 252.0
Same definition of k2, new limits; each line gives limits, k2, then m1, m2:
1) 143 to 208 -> 2.8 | 4.20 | 1.44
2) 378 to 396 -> 4.3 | 4.63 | 0.33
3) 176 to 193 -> 2.8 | 3.94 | 1.14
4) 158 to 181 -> 4.0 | 4.53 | 0.53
